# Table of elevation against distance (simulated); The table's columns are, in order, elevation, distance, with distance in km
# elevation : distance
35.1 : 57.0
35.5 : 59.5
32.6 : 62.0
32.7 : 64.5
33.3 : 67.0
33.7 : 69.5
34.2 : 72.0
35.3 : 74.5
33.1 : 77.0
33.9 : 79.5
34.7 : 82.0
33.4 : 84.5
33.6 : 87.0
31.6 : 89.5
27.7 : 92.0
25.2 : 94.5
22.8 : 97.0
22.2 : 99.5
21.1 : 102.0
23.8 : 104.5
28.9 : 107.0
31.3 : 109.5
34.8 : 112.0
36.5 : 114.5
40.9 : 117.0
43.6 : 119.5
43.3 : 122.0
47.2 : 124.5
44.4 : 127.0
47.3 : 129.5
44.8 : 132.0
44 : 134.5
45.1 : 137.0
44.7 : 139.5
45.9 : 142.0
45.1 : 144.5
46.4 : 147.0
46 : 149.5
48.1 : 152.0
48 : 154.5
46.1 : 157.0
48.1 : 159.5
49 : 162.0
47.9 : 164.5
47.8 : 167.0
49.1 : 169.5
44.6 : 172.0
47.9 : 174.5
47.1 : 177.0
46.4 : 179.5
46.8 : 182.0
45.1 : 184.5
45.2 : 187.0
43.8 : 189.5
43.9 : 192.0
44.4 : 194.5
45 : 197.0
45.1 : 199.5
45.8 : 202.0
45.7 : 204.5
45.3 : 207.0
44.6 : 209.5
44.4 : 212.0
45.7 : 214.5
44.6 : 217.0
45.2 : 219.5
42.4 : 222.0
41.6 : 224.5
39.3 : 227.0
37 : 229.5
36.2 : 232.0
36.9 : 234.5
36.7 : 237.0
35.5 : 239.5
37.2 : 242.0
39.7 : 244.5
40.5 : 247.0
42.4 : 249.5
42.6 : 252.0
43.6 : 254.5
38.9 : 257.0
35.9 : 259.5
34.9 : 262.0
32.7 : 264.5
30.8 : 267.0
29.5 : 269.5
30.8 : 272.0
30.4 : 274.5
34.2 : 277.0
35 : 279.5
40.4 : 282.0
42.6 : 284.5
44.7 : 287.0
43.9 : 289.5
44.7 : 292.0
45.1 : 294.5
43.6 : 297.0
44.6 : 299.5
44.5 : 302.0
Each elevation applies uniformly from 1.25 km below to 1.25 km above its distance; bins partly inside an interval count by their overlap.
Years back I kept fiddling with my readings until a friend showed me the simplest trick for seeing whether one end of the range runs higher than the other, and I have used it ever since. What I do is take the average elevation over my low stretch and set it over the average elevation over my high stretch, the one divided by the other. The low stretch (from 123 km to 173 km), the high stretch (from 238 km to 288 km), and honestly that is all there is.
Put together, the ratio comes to 1.3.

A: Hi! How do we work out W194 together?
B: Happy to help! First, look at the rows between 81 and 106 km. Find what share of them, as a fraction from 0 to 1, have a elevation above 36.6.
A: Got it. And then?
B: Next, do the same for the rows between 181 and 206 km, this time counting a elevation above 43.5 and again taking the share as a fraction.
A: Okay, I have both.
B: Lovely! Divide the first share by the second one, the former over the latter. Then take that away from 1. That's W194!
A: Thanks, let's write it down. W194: 1.0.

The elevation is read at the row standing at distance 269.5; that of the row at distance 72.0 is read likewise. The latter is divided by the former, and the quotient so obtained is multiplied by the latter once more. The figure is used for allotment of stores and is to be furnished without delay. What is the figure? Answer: 40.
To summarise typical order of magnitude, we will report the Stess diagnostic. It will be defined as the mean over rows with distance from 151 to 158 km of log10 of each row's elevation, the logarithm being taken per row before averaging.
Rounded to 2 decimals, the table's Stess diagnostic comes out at 1.68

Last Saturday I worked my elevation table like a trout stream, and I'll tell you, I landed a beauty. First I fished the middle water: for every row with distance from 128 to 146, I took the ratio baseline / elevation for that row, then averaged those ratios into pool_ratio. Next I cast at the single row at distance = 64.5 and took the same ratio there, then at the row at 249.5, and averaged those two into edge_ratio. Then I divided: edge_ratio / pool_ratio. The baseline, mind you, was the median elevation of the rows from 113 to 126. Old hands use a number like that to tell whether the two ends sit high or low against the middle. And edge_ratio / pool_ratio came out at 1.23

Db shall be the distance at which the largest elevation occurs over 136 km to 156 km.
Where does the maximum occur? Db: 152.0 km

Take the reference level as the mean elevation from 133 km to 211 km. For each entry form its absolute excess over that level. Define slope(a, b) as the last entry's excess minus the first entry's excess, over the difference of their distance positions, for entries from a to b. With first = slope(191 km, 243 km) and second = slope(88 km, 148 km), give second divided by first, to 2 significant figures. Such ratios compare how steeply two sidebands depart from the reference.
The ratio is -1.8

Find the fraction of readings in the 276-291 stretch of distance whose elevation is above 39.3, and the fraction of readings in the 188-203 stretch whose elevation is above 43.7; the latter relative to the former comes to 1.5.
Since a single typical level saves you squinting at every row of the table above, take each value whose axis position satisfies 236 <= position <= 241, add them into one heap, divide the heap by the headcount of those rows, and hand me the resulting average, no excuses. 36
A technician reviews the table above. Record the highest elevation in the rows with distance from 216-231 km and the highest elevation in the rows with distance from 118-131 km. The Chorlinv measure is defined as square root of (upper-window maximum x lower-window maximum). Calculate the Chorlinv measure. 46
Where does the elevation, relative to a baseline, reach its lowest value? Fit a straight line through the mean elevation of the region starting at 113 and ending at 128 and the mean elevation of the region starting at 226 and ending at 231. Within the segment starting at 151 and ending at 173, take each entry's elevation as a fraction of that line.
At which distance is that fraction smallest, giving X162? 172.0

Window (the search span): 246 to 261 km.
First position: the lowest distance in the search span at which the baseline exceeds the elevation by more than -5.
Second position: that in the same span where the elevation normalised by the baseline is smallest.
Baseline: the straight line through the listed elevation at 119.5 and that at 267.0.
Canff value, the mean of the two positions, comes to 259.5 km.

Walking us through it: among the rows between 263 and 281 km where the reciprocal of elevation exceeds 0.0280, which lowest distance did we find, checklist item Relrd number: 264.5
